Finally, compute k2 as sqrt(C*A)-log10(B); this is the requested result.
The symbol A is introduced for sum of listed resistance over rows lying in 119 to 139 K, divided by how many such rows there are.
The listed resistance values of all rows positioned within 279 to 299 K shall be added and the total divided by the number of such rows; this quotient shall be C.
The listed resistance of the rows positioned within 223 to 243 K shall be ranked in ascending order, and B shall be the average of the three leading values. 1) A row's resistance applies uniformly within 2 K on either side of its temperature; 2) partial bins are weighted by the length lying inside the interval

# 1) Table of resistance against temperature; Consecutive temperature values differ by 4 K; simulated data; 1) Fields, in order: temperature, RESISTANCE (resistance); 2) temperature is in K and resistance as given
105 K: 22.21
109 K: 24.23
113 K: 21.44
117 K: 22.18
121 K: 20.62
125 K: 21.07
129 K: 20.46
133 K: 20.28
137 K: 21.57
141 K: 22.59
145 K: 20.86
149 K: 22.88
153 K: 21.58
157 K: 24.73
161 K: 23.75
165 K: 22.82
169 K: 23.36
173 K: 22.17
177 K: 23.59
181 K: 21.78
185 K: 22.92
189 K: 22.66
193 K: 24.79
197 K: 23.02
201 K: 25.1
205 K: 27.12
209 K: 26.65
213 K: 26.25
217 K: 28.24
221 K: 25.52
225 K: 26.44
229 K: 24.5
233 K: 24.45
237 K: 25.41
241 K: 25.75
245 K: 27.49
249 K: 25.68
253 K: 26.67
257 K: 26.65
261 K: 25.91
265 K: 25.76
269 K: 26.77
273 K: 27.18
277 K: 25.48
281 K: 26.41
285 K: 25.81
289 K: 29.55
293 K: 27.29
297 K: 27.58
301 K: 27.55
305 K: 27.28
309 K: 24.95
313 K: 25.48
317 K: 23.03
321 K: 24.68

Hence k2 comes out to 22.4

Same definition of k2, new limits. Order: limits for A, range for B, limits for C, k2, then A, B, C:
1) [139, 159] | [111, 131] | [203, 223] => 23.2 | 23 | 20.7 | 26.8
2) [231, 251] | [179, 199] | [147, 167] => 23.1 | 26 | 22.5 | 23.2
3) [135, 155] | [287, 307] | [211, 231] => 22.5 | 22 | 27.4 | 26.2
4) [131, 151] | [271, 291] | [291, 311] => 22.7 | 22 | 25.9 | 26.9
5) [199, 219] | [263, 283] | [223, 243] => 24.6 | 27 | 25.9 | 25.3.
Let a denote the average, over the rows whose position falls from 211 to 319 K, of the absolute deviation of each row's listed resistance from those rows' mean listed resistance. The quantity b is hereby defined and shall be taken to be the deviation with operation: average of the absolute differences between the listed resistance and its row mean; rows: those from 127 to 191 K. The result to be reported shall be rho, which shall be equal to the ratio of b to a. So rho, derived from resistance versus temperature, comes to 0.98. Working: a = 1.0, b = 1.0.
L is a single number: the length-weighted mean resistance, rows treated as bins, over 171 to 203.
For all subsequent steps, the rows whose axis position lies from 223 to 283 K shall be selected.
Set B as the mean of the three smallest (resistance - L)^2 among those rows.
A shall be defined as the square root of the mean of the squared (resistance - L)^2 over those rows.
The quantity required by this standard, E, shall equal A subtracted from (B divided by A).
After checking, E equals -9.4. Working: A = 10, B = 2.5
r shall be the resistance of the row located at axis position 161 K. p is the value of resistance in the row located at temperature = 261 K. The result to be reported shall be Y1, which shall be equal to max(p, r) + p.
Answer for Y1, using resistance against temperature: 51.8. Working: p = 25.91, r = 23.75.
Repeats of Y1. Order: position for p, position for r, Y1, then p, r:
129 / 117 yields 42.6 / 20.46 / 22.18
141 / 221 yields 48.1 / 22.59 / 25.52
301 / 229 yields 55.1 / 27.55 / 24.5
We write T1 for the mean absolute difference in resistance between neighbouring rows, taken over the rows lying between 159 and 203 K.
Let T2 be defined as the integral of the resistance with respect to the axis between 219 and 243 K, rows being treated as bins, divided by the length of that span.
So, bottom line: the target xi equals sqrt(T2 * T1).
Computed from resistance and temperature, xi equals 5.8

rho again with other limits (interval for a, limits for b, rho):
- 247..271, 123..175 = 2.41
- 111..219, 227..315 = 0.58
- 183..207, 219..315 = 0.66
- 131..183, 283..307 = 0.72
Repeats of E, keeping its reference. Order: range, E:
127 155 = -5.0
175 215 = -6.8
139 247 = -7.8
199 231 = -12.0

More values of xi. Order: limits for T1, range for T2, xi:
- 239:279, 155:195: 4.7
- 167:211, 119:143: 5.5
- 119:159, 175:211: 5.6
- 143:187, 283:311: 6.3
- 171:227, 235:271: 6.2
